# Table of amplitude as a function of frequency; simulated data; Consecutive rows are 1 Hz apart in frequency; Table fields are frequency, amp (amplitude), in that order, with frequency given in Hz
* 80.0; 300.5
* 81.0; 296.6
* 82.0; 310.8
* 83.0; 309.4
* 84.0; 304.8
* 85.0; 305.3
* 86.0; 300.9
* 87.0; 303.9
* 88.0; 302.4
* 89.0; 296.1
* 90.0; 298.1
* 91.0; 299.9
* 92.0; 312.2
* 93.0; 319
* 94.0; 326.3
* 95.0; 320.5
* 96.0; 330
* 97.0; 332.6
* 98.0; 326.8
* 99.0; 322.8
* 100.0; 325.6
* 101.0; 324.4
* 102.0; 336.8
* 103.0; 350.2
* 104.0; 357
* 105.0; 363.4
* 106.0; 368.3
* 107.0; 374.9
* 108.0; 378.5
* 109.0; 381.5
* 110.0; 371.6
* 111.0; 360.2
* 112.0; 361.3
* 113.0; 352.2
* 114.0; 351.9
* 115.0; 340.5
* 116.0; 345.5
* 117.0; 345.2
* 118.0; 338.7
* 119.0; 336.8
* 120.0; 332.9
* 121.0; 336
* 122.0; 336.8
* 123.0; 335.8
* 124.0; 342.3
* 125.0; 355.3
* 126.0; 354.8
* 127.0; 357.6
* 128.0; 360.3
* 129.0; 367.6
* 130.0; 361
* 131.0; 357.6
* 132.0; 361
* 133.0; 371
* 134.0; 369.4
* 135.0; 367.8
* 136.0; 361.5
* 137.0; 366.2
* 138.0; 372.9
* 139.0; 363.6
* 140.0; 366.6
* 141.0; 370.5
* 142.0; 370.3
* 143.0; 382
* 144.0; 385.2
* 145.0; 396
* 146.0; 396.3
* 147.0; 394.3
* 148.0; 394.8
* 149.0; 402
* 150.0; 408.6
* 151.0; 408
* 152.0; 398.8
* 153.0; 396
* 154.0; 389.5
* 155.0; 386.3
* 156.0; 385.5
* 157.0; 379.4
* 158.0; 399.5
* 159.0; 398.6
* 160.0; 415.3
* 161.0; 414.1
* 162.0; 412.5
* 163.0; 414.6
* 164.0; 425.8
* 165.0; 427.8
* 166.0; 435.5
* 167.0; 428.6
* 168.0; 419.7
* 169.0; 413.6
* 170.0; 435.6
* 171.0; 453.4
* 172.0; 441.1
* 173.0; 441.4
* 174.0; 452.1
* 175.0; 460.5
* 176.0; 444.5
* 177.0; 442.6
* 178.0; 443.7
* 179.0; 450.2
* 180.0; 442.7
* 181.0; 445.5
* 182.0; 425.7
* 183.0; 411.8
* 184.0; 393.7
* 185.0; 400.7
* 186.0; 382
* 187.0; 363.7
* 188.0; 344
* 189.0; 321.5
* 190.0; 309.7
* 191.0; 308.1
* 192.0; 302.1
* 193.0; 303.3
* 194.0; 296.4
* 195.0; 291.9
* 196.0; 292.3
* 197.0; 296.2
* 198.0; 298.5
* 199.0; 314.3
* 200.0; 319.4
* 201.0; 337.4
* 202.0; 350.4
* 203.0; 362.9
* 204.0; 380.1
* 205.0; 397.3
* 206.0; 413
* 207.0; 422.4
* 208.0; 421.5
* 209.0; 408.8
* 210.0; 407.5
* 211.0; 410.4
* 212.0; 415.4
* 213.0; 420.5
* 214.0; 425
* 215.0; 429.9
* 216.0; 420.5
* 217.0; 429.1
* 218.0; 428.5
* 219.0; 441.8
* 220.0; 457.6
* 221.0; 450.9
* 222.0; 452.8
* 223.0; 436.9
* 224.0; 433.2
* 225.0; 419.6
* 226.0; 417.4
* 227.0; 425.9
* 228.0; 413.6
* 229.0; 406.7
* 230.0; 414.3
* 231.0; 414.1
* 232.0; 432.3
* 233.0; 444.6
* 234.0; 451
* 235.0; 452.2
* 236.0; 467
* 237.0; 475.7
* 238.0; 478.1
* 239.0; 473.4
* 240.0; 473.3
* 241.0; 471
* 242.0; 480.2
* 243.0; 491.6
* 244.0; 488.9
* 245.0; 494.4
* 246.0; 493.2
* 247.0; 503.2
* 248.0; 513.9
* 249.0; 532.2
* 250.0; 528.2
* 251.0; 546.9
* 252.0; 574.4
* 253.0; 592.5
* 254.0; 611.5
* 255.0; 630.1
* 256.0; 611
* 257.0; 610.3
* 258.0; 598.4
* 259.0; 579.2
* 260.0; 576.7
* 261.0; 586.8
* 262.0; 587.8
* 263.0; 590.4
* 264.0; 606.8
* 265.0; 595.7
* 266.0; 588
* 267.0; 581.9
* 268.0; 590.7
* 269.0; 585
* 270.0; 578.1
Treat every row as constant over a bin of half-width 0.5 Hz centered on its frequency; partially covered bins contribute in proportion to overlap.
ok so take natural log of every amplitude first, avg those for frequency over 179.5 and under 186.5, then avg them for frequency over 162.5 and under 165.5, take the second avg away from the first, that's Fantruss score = -0.02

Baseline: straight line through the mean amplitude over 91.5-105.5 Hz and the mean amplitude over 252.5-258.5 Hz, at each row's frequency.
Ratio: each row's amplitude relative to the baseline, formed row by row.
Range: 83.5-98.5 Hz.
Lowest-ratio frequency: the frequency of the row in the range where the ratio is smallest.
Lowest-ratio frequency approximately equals 89.0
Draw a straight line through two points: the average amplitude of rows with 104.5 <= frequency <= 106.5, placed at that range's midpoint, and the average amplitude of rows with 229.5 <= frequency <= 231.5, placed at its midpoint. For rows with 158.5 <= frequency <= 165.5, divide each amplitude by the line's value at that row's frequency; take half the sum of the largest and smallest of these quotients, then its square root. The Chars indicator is 1.03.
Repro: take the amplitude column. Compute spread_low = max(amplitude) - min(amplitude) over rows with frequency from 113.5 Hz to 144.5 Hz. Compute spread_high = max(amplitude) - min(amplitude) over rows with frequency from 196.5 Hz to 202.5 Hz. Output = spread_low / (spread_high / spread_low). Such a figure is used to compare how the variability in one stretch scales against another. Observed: 50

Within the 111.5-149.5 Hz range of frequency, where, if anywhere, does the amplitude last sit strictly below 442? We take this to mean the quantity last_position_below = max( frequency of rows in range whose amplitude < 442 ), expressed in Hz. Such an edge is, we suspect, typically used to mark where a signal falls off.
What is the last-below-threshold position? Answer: 149.0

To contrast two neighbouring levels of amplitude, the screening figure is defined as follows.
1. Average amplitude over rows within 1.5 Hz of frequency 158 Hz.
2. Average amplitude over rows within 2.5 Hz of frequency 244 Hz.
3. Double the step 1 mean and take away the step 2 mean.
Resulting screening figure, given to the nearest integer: 295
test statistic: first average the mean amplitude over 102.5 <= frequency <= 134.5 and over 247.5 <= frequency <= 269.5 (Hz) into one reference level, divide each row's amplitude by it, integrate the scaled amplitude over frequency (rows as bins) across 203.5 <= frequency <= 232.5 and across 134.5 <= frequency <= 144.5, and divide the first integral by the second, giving 3.3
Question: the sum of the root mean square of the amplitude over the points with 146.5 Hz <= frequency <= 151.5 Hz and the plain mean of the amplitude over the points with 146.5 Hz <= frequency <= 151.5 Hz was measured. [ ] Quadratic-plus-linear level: 803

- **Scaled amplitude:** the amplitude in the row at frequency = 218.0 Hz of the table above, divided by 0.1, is 4285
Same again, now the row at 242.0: 4802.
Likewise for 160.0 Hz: 4153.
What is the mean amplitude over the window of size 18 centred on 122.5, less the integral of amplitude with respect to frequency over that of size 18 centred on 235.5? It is -7806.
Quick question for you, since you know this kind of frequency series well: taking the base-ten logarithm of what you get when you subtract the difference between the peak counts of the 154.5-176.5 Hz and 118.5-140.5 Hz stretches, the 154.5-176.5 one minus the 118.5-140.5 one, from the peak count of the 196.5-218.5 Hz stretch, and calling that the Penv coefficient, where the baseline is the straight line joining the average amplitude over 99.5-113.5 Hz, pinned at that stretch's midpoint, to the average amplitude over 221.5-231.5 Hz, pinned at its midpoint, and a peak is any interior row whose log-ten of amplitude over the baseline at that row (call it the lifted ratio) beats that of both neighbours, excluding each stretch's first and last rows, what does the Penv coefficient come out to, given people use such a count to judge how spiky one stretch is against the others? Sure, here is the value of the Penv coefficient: 0.48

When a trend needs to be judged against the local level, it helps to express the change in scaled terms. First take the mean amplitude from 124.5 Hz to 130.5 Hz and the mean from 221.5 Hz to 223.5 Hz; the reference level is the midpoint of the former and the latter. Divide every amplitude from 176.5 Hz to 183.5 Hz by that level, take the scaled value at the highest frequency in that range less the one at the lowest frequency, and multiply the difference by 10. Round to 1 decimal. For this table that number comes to -0.8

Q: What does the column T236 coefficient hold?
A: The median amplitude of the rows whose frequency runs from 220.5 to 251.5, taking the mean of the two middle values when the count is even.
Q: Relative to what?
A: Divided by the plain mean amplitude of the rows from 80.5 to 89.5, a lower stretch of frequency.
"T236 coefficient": 1.54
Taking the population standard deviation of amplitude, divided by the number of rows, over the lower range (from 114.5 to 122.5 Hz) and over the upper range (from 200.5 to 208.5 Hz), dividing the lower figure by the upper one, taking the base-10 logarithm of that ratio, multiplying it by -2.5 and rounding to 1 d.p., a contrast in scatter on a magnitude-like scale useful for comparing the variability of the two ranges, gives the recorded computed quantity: 2.2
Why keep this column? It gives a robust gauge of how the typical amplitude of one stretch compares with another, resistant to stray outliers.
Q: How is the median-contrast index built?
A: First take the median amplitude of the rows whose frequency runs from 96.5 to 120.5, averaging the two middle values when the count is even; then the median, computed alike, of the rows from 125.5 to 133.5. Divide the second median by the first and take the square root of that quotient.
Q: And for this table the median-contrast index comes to 1.02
